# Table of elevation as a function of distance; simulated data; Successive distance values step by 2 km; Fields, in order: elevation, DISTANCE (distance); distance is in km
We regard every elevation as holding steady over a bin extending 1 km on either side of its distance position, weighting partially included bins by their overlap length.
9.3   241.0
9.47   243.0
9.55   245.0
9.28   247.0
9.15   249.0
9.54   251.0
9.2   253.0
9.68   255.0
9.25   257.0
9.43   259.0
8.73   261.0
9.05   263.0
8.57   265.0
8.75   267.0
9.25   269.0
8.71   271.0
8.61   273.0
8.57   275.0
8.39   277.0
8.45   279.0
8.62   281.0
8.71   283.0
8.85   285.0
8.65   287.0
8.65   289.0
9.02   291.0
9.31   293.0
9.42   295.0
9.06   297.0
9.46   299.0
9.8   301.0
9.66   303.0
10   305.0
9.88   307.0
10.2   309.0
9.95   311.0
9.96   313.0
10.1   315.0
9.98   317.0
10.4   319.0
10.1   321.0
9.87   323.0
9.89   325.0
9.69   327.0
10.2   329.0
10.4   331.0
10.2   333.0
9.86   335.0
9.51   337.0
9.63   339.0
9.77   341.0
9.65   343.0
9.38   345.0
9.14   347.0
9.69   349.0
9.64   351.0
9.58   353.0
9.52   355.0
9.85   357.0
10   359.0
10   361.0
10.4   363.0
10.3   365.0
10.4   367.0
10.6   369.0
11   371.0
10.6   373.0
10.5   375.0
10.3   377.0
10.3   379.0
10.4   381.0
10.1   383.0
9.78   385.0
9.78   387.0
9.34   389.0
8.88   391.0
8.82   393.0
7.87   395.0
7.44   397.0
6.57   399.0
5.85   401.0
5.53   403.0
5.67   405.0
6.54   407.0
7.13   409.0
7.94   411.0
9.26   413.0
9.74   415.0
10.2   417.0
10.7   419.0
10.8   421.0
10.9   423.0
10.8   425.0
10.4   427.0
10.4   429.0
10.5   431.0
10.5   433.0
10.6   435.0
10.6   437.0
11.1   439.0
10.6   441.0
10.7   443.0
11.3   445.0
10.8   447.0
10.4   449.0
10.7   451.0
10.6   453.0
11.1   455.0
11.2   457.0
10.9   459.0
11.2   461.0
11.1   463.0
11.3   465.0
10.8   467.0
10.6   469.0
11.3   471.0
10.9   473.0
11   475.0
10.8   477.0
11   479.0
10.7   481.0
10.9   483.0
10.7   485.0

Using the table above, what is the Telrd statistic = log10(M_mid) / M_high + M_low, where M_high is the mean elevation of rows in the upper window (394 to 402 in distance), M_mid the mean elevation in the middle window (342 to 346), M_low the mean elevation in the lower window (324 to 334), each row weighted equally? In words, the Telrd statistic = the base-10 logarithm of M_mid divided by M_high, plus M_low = 10.2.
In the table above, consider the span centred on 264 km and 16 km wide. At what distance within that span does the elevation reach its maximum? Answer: 259.0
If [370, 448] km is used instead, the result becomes 445.0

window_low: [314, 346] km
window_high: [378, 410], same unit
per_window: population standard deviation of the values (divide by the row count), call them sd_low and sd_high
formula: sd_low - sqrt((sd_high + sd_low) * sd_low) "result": -0.472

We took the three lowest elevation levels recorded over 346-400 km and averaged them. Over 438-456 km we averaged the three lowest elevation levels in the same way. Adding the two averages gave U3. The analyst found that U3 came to 18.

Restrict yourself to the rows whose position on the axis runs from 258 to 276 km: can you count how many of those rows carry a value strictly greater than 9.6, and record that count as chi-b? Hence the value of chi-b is 0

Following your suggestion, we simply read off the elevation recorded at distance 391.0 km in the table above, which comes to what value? 8.88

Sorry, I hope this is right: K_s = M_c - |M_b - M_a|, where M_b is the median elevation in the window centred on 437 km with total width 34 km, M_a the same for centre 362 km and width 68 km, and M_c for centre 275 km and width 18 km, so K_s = 7.9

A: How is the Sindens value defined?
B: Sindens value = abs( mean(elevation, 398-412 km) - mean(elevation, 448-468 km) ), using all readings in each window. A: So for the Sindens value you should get 4.5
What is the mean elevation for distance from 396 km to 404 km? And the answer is 6.3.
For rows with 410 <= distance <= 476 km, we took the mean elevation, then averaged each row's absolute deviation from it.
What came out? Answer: 0.4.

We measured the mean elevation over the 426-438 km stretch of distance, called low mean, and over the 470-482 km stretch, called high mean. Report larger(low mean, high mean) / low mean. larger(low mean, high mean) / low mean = 1.04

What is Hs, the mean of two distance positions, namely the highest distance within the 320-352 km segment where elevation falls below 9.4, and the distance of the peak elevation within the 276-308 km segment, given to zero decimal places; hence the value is 326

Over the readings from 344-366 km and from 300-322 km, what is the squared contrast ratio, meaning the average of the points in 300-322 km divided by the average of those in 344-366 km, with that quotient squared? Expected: 1.0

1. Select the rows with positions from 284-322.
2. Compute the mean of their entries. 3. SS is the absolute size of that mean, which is 9.6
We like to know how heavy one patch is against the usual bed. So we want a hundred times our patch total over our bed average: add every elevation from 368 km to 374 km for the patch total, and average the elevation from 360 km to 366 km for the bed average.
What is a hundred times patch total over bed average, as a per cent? 315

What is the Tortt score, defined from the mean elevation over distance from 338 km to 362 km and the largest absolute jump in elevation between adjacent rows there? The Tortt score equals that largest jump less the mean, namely -9.1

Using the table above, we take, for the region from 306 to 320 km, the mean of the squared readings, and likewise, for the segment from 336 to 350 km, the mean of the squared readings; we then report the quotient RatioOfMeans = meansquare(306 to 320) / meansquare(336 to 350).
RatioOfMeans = 1.11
